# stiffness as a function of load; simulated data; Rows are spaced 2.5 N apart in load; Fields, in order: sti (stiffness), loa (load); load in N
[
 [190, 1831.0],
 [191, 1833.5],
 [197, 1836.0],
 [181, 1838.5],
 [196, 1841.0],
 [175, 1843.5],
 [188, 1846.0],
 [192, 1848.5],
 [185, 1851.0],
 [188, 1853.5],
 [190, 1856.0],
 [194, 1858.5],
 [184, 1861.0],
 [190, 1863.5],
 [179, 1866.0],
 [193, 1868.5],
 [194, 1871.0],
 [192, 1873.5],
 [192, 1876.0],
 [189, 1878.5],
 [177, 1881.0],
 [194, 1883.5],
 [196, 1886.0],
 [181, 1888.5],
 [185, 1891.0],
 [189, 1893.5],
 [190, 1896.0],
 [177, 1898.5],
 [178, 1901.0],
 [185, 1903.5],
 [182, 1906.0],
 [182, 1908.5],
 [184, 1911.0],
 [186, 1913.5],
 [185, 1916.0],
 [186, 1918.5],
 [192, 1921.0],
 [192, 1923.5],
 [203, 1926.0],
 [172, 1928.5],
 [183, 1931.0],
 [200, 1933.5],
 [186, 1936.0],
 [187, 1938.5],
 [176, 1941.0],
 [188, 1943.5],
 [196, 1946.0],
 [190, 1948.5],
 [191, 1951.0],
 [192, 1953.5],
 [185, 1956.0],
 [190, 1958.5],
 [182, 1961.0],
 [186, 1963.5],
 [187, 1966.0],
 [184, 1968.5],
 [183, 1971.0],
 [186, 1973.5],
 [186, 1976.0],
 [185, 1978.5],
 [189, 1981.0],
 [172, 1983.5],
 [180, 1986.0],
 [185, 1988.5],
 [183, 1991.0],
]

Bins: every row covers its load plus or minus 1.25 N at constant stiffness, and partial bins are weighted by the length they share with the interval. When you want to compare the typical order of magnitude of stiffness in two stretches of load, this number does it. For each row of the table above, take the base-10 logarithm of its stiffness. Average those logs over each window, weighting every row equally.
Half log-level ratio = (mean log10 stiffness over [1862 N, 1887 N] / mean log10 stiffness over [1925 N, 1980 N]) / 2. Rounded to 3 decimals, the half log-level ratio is 0.501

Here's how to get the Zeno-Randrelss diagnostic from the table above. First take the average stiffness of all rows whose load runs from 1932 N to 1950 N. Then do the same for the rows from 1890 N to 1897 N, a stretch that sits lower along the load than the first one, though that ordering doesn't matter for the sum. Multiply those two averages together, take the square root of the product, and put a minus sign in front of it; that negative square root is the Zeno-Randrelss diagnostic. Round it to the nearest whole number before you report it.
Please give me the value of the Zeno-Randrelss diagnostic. -188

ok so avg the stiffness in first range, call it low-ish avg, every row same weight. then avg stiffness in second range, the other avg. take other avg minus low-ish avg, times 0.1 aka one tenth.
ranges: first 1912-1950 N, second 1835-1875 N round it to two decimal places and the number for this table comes 0.05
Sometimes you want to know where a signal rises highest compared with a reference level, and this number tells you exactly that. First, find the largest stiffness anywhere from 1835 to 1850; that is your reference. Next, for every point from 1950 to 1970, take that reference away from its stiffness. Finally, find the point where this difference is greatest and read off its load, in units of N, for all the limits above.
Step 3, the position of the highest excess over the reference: 1953.5 N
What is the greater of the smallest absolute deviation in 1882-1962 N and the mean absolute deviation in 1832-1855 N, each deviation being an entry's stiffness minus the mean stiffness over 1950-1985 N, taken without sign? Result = 6.0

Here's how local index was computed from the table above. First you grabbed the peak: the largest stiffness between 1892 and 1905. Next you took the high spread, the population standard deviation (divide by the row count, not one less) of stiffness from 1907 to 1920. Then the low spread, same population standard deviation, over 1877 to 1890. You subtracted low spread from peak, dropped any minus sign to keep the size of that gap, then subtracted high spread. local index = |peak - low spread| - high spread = 181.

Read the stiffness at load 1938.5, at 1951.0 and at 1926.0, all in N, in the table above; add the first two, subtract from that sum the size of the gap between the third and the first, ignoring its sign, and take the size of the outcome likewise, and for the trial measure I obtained 362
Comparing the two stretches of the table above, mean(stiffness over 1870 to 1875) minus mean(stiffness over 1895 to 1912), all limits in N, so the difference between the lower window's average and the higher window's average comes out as 10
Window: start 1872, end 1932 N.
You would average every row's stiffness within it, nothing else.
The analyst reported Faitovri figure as 186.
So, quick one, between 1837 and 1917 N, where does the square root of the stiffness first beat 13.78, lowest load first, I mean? 1841.0 N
